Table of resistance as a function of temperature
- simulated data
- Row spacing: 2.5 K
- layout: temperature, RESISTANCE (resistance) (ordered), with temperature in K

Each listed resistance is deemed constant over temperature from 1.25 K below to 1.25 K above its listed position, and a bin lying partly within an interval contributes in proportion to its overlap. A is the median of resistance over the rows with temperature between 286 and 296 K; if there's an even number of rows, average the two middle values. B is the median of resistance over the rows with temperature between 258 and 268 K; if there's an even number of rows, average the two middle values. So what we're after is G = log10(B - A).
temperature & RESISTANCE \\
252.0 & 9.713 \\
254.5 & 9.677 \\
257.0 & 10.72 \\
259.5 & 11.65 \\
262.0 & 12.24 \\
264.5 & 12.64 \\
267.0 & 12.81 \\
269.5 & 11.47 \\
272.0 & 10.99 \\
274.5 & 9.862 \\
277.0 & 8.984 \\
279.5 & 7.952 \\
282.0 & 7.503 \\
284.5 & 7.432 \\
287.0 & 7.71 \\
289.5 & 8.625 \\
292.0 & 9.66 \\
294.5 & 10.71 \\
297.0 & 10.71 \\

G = 0.518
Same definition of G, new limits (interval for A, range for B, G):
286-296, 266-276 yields 0.320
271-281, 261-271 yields 0.480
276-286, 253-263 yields 0.539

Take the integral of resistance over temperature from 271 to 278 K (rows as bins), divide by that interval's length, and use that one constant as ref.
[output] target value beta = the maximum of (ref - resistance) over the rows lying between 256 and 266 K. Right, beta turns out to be -0.8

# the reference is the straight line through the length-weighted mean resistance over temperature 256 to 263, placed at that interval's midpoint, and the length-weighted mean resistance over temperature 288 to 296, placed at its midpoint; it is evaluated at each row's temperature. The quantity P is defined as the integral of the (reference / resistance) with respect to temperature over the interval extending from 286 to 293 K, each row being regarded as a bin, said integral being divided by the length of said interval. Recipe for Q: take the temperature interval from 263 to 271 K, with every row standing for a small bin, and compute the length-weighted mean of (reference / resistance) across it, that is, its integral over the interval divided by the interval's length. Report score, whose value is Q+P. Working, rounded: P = 1.14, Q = 0.91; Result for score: 2.05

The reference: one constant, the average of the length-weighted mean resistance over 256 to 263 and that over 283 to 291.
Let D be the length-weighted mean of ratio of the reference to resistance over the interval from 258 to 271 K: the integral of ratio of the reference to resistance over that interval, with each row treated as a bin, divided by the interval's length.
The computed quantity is 0.81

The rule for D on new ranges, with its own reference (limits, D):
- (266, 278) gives 0.91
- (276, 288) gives 1.24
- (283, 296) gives 1.12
